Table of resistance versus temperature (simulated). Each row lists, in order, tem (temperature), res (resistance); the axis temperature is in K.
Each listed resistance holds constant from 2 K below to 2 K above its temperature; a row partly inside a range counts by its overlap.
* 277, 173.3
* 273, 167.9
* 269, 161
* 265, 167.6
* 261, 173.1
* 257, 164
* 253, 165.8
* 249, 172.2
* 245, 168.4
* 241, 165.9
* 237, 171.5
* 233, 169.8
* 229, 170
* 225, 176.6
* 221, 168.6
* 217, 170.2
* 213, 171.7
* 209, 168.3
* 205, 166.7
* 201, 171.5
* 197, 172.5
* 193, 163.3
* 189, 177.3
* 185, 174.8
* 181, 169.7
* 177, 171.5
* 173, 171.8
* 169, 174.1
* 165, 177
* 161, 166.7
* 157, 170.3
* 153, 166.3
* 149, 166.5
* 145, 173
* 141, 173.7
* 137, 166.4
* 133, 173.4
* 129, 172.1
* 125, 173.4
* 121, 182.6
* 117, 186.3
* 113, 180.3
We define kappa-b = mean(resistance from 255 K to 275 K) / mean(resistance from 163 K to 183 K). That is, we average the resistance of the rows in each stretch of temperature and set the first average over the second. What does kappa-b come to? 0.965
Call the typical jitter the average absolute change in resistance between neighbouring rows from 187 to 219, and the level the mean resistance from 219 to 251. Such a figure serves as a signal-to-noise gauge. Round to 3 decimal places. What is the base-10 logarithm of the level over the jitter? 1.526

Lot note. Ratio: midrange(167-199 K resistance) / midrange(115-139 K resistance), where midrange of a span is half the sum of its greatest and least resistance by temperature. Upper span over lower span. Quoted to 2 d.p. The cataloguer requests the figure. 0.97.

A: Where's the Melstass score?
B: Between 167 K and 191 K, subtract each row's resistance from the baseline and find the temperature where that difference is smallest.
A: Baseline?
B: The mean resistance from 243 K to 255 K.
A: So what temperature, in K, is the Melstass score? 189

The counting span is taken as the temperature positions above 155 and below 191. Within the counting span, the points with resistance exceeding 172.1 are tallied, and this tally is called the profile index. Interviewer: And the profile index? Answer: 4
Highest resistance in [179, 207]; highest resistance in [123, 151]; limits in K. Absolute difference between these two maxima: 3.6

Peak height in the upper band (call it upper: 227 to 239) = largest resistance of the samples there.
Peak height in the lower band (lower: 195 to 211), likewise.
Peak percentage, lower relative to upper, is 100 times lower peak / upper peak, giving 100.6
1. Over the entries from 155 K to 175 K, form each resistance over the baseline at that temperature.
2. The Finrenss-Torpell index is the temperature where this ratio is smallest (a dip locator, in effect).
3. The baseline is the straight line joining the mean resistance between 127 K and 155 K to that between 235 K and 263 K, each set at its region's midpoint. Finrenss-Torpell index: 161 K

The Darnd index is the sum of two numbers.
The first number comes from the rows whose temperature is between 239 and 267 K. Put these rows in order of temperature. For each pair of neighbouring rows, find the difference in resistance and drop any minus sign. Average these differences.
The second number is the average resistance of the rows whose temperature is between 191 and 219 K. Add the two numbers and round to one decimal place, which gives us 174.0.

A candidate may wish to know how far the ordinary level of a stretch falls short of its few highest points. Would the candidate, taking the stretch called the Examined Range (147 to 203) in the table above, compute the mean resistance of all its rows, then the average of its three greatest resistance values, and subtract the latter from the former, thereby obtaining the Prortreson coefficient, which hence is -5.4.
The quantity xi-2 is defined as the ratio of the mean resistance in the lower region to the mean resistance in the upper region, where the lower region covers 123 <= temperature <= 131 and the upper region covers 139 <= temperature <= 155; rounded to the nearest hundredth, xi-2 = 1.02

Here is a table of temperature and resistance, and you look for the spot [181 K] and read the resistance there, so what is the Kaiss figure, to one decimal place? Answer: 169.7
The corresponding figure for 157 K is 170.3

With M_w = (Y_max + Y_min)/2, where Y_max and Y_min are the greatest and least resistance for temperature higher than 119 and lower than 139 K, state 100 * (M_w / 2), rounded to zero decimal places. 8725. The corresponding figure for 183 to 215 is 8515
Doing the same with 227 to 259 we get 8405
